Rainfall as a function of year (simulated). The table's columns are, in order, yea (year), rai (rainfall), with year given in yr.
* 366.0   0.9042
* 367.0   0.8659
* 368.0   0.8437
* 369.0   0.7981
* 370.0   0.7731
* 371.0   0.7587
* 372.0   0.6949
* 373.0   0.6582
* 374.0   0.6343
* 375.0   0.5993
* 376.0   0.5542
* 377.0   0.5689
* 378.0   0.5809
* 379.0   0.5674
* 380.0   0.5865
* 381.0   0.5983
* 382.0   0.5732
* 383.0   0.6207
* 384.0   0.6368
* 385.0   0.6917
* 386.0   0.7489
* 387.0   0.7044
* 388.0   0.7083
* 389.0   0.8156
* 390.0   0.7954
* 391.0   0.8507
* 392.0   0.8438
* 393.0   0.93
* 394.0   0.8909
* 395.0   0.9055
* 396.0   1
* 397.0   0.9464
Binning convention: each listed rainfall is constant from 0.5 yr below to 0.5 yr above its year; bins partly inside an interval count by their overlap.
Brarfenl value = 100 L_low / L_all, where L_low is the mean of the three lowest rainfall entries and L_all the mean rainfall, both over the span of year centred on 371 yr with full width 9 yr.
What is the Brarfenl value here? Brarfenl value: 85.7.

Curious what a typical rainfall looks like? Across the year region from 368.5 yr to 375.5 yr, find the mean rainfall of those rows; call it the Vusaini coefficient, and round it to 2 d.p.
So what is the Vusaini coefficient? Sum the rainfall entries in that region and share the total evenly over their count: 0.70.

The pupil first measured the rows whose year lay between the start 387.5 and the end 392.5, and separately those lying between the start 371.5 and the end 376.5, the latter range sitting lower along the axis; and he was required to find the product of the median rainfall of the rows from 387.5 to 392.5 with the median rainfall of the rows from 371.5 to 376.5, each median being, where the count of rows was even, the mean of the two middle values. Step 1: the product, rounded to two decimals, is 0.52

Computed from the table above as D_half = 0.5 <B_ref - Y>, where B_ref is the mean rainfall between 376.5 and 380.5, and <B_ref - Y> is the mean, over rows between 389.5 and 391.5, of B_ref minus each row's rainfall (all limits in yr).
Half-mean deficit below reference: -0.12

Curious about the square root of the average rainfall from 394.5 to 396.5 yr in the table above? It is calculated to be 0.98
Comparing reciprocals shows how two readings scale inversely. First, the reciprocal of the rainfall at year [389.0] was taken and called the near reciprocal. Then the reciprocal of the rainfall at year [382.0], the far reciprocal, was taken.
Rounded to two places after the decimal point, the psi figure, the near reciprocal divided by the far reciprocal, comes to 0.70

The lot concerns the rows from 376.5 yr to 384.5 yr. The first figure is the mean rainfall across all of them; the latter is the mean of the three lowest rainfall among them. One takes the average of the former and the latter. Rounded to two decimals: 0.58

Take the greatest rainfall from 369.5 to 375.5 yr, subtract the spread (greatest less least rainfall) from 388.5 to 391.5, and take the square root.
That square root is 0.85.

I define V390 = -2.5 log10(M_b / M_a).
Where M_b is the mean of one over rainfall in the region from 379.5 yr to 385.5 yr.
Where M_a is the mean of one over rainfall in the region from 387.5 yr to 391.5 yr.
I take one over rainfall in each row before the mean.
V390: -0.27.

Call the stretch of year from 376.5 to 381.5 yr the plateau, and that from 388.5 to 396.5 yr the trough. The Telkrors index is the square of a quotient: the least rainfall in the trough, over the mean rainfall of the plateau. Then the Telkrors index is 1.88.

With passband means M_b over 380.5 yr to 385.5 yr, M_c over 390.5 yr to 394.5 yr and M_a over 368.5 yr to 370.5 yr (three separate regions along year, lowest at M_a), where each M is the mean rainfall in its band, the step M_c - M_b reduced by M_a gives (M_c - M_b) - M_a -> -0.53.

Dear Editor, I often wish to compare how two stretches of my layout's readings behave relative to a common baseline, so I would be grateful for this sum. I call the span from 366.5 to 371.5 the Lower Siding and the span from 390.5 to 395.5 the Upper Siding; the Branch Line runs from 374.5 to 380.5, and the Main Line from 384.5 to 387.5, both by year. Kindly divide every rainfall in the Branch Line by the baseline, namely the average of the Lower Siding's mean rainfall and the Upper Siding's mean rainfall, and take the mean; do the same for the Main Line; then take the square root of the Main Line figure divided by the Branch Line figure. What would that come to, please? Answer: 1.11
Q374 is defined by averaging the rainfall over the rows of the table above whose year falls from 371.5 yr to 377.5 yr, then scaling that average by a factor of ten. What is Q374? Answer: 6.2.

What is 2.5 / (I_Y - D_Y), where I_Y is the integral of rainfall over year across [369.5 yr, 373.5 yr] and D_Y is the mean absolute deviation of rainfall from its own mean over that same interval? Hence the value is 0.88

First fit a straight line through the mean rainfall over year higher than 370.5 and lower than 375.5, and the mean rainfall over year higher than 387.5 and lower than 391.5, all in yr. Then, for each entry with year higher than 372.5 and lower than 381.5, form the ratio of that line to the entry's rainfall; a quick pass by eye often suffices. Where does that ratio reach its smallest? 373.0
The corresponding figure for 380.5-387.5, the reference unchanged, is 386.0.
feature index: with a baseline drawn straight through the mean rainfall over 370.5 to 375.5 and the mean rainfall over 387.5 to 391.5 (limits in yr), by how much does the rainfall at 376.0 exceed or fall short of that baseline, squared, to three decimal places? 0.019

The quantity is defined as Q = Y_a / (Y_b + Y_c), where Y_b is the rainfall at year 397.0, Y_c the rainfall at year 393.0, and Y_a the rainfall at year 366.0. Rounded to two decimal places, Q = 0.48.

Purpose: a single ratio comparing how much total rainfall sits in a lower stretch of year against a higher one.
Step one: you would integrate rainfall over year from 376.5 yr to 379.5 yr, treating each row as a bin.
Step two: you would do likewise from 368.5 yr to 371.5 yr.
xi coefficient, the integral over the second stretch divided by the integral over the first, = 1.4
